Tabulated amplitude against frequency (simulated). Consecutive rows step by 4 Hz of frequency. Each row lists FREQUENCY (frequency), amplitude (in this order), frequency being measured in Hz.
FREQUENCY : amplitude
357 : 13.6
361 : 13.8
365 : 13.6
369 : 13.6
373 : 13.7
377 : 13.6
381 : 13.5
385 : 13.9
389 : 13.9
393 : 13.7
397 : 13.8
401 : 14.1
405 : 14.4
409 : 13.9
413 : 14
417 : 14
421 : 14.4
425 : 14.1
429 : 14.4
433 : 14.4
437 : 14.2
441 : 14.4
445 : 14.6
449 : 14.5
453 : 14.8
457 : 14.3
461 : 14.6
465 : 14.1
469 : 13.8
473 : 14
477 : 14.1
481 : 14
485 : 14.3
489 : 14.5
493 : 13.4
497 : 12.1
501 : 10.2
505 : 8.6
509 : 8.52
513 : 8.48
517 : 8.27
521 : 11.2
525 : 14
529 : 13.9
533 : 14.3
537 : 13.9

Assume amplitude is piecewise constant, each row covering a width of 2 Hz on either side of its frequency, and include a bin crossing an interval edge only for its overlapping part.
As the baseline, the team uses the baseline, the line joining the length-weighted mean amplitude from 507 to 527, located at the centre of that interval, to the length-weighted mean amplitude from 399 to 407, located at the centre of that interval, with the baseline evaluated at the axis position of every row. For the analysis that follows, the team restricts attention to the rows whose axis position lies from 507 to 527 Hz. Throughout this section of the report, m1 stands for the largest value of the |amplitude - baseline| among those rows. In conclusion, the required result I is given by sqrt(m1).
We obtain 2.0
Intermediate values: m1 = 4.2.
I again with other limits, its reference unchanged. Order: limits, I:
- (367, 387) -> 1.4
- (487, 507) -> 1.8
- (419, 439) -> 1.1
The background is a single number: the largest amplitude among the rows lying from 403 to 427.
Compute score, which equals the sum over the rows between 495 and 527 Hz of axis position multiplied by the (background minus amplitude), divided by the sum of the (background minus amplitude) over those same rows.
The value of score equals 510.0 Hz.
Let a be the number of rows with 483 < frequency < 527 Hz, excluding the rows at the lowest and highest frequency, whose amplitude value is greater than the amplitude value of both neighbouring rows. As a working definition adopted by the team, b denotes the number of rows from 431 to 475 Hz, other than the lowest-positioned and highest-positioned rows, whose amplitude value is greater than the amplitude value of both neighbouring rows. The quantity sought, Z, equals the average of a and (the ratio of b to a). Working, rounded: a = 1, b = 3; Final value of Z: 2.0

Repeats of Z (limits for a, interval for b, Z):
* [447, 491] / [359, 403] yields 1.7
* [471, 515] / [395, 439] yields 1.5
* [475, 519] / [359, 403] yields 1.0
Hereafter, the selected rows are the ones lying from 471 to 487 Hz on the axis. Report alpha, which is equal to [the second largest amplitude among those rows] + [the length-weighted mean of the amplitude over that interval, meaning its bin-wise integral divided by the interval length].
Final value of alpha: 28.2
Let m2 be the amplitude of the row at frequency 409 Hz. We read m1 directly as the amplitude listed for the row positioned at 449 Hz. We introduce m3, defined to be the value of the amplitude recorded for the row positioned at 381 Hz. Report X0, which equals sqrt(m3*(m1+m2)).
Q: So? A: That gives 19.6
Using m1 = 14.5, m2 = 13.9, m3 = 13.5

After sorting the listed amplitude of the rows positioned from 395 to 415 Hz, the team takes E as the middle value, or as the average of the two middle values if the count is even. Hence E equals 14.0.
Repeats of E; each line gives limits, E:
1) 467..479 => 14.0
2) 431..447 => 14.4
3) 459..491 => 14.1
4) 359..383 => 13.6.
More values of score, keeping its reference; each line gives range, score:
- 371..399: 384.2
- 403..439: 417.4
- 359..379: 369.3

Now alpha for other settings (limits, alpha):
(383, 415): 28.1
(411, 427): 28.2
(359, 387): 27.5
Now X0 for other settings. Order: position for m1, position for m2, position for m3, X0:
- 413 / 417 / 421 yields 20.1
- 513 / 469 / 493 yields 17.3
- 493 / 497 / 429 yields 19.2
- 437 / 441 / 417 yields 20.0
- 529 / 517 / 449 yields 17.9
